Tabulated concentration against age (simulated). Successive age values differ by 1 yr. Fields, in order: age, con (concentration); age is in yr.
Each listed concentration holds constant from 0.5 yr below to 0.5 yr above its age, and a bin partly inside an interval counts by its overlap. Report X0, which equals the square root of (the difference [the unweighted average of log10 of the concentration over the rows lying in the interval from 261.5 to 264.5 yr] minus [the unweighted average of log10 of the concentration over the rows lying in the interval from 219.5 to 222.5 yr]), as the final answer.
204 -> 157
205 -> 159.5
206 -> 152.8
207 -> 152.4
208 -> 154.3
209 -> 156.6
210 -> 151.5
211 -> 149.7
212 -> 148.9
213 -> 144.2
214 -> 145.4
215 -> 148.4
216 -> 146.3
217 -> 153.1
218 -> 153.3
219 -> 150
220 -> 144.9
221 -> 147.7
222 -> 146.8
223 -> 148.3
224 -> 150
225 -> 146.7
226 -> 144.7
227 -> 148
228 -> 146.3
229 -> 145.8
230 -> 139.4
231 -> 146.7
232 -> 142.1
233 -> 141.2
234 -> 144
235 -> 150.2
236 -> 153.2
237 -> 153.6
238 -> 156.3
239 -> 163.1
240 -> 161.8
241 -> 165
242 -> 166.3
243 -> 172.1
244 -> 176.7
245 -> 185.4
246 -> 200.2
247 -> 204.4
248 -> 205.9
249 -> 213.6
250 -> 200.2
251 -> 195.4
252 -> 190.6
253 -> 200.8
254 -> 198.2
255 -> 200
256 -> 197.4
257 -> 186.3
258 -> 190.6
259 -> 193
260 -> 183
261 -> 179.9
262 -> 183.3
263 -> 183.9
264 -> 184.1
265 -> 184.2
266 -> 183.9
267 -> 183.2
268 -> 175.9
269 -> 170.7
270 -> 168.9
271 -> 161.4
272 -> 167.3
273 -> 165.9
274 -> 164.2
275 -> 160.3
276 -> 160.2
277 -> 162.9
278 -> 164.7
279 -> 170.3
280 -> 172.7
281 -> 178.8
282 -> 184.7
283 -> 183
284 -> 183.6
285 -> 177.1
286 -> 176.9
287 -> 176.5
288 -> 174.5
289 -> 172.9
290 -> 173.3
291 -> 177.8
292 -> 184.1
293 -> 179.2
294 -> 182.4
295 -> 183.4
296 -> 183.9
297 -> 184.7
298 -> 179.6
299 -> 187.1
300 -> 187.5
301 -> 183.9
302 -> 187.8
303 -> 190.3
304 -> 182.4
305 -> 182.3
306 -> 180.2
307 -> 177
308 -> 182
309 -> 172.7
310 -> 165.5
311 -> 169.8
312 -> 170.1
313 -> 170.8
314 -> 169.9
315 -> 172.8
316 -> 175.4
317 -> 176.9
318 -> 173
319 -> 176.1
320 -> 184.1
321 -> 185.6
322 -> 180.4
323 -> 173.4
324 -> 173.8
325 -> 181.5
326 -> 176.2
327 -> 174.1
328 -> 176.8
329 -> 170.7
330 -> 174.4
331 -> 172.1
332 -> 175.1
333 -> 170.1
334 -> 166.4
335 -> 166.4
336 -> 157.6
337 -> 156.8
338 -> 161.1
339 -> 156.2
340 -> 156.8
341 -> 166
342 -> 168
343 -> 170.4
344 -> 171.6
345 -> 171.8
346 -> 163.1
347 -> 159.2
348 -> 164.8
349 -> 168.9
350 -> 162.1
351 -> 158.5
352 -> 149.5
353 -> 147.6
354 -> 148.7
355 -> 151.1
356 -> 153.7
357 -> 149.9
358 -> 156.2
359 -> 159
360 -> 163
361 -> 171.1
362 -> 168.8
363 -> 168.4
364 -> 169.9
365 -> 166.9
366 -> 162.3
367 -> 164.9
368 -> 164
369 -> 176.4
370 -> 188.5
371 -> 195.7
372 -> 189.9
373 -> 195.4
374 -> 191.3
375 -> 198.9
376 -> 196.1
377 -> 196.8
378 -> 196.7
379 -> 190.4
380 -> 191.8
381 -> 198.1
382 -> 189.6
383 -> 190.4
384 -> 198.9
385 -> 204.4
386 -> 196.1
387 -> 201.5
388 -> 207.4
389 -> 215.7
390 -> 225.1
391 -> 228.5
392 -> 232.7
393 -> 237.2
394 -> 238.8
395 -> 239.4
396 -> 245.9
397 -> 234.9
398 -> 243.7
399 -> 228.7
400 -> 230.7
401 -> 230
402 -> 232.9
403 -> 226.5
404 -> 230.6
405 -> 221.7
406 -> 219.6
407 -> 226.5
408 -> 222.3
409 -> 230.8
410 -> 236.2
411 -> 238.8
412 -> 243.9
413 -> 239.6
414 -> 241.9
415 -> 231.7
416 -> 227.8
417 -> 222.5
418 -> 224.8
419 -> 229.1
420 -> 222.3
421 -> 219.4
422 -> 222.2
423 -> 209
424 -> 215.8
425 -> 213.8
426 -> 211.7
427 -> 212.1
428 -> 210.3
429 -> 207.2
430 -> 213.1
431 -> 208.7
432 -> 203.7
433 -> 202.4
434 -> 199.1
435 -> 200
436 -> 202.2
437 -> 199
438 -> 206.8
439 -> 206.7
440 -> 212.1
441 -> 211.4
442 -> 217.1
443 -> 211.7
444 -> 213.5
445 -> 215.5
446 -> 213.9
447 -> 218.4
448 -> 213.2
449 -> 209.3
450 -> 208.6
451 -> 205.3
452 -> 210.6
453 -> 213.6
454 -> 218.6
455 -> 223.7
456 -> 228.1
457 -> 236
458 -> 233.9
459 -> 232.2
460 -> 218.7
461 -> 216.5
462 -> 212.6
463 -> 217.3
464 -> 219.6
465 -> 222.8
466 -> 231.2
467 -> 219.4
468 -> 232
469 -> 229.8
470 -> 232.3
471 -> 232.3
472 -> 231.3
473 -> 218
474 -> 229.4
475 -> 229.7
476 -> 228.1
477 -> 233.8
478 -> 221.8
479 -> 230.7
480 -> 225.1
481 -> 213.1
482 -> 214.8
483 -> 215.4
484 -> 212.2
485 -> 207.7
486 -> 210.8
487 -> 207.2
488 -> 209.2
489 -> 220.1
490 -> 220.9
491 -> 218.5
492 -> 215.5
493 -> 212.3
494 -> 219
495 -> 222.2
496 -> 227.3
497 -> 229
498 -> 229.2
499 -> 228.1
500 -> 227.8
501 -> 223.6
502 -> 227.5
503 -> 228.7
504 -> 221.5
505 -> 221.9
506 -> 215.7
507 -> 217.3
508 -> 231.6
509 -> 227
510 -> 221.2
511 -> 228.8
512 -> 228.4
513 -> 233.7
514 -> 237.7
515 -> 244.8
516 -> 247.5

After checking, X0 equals 0.31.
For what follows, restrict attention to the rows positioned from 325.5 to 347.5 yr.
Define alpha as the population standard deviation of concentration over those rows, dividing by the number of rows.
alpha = 7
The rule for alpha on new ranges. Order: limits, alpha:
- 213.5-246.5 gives 13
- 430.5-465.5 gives 9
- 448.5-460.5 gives 10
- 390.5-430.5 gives 10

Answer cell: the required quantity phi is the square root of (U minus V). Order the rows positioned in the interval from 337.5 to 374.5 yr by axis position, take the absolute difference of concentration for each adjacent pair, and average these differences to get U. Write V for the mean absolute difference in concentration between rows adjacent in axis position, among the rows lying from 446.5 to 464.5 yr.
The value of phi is 0.1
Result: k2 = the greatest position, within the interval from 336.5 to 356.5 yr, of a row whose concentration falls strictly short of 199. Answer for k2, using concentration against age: 356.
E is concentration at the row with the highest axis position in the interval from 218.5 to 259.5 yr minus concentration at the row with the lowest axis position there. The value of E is 43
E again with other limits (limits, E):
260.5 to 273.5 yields -14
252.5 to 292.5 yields -17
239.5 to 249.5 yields 52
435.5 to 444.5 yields 11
